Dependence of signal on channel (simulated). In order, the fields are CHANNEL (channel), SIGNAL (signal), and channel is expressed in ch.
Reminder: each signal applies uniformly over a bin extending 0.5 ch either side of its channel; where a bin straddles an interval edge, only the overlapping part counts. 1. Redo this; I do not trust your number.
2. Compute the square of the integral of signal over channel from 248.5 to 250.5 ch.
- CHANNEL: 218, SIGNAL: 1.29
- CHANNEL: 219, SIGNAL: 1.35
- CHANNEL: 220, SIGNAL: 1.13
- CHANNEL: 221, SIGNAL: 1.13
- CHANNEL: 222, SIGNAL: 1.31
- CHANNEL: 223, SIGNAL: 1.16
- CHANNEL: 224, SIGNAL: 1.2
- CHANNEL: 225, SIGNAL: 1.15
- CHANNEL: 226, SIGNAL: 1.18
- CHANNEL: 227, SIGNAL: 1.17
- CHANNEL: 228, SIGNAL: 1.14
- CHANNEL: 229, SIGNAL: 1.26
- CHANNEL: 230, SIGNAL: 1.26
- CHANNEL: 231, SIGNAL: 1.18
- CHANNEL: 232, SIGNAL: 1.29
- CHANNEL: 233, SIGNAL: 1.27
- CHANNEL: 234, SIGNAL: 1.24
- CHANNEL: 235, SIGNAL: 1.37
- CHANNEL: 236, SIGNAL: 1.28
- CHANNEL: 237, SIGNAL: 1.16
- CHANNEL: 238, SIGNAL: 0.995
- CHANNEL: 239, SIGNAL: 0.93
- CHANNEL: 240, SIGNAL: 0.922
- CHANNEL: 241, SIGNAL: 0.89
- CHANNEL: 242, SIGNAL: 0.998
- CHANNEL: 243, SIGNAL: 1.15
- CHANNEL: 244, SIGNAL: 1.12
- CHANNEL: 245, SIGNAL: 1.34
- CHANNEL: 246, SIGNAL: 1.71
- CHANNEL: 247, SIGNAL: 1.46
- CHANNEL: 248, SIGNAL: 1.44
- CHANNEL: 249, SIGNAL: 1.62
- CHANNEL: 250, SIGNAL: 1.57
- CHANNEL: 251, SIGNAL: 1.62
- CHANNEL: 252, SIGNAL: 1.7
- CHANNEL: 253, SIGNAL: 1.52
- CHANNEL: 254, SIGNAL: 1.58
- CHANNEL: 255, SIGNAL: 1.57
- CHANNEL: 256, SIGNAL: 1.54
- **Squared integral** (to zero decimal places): 10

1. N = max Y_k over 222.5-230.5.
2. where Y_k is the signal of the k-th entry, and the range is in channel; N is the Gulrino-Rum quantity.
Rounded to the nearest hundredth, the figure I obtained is 1.26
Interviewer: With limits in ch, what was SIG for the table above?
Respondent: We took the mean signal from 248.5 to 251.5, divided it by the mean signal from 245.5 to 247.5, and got 1.0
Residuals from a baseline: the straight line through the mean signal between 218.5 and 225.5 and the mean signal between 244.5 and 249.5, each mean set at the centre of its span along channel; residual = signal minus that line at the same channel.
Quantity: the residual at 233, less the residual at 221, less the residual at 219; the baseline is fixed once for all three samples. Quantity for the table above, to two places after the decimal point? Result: -0.19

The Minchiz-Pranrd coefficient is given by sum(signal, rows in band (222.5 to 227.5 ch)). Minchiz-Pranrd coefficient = 5.9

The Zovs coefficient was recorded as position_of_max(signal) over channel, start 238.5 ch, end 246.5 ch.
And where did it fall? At 246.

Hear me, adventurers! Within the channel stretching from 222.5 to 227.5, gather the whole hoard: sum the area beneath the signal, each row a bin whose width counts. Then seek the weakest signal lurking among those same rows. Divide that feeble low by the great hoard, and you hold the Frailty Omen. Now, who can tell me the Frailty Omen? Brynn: 0.196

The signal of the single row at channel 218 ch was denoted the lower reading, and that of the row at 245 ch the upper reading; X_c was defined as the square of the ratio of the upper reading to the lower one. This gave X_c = 1.08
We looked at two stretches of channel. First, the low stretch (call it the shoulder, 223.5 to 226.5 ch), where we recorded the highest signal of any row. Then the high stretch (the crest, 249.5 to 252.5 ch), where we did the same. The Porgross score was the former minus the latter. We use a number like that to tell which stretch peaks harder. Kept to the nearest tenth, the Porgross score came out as -0.5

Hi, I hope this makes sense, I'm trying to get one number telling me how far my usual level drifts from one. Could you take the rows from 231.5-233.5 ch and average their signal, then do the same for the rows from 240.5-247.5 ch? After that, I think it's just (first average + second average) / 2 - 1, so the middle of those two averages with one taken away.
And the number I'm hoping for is 0.26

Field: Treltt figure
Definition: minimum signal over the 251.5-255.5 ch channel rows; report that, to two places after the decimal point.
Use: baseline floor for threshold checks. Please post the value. 1.52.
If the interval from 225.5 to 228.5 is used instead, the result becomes 1.14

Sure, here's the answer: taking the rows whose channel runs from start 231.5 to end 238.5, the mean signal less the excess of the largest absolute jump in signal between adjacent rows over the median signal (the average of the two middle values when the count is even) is 2.33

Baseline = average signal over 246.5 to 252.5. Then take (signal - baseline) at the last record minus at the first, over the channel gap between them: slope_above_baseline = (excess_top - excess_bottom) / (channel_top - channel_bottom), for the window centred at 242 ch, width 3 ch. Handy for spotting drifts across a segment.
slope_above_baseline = 0.13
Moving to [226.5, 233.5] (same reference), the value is 0.02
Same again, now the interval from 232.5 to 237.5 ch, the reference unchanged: -0.03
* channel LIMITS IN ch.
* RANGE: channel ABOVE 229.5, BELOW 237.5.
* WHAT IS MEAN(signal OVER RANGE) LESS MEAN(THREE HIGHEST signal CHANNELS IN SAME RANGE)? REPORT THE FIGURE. -0.057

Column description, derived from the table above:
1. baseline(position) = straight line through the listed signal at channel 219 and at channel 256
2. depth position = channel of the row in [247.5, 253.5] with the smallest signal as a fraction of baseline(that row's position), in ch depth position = 248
